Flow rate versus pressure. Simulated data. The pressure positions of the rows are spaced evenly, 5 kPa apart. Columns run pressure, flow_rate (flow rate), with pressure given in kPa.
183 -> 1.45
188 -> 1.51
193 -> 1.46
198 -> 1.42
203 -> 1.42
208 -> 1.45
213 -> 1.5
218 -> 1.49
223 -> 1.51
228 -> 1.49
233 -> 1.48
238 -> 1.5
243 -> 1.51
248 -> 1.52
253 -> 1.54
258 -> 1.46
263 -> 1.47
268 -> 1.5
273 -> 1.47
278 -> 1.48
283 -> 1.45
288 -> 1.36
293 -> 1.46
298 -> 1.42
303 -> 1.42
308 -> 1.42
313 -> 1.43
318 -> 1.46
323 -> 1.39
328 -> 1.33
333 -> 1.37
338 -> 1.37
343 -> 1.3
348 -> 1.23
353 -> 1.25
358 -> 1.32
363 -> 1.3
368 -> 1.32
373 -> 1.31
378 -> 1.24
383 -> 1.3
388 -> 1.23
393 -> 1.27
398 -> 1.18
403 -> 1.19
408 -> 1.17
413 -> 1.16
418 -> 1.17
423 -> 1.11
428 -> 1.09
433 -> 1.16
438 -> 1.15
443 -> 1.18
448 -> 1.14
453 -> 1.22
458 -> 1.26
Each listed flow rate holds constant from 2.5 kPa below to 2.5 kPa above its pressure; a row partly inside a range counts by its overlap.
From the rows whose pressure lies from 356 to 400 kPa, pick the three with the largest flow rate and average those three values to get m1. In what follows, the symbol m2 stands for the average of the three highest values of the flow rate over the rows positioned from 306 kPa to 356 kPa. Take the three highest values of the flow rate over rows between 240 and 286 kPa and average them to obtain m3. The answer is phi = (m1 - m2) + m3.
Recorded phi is 1.40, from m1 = 1.32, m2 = 1.437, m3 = 1.52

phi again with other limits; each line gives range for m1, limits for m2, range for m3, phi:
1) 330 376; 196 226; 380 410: 1.12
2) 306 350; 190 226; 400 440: 1.11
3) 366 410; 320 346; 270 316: 1.40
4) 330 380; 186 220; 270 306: 1.32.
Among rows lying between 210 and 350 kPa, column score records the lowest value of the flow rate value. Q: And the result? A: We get 1.23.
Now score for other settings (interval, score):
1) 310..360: 1.23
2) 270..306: 1.36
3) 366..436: 1.09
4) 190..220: 1.42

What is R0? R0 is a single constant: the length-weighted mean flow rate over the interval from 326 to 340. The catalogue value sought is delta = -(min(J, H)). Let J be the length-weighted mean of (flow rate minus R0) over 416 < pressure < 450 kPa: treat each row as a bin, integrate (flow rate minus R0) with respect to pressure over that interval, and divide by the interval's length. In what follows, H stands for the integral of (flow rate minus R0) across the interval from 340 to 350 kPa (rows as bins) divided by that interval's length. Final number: 0.21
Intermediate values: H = -0.09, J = -0.215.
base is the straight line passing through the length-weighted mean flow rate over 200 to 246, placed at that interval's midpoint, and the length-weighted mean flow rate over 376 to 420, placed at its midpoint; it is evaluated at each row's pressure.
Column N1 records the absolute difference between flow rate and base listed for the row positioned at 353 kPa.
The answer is 0.032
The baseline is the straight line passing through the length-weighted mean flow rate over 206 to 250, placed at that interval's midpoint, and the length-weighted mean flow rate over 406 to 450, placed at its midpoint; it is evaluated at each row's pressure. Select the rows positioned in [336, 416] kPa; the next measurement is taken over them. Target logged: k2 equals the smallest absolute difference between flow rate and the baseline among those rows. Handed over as 0.001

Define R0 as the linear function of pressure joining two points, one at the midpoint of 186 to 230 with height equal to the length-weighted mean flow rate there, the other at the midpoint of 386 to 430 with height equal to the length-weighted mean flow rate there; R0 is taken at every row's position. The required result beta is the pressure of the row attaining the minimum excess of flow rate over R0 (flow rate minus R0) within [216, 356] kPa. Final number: 348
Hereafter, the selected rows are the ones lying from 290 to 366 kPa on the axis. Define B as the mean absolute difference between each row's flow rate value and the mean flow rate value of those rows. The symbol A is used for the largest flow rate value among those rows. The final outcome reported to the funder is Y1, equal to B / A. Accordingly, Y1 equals 0.042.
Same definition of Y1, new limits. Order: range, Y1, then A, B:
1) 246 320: 0.021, 1.54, 0.03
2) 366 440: 0.045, 1.32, 0.06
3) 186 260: 0.019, 1.54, 0.03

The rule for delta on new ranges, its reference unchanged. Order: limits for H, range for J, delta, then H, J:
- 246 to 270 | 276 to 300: -0.08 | 0.14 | 0.076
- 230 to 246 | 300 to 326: -0.06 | 0.14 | 0.065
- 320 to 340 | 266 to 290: -0.01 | 0.01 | 0.096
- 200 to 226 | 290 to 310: -0.07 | 0.12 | 0.071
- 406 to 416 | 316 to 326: 0.19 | -0.19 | 0.061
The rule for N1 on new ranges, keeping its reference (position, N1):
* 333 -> 0.057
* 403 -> 0.015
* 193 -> 0.069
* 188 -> 0.027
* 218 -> 0.001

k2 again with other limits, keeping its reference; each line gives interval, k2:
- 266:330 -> 0.009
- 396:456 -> 0.001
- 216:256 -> 0.005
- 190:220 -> 0.021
